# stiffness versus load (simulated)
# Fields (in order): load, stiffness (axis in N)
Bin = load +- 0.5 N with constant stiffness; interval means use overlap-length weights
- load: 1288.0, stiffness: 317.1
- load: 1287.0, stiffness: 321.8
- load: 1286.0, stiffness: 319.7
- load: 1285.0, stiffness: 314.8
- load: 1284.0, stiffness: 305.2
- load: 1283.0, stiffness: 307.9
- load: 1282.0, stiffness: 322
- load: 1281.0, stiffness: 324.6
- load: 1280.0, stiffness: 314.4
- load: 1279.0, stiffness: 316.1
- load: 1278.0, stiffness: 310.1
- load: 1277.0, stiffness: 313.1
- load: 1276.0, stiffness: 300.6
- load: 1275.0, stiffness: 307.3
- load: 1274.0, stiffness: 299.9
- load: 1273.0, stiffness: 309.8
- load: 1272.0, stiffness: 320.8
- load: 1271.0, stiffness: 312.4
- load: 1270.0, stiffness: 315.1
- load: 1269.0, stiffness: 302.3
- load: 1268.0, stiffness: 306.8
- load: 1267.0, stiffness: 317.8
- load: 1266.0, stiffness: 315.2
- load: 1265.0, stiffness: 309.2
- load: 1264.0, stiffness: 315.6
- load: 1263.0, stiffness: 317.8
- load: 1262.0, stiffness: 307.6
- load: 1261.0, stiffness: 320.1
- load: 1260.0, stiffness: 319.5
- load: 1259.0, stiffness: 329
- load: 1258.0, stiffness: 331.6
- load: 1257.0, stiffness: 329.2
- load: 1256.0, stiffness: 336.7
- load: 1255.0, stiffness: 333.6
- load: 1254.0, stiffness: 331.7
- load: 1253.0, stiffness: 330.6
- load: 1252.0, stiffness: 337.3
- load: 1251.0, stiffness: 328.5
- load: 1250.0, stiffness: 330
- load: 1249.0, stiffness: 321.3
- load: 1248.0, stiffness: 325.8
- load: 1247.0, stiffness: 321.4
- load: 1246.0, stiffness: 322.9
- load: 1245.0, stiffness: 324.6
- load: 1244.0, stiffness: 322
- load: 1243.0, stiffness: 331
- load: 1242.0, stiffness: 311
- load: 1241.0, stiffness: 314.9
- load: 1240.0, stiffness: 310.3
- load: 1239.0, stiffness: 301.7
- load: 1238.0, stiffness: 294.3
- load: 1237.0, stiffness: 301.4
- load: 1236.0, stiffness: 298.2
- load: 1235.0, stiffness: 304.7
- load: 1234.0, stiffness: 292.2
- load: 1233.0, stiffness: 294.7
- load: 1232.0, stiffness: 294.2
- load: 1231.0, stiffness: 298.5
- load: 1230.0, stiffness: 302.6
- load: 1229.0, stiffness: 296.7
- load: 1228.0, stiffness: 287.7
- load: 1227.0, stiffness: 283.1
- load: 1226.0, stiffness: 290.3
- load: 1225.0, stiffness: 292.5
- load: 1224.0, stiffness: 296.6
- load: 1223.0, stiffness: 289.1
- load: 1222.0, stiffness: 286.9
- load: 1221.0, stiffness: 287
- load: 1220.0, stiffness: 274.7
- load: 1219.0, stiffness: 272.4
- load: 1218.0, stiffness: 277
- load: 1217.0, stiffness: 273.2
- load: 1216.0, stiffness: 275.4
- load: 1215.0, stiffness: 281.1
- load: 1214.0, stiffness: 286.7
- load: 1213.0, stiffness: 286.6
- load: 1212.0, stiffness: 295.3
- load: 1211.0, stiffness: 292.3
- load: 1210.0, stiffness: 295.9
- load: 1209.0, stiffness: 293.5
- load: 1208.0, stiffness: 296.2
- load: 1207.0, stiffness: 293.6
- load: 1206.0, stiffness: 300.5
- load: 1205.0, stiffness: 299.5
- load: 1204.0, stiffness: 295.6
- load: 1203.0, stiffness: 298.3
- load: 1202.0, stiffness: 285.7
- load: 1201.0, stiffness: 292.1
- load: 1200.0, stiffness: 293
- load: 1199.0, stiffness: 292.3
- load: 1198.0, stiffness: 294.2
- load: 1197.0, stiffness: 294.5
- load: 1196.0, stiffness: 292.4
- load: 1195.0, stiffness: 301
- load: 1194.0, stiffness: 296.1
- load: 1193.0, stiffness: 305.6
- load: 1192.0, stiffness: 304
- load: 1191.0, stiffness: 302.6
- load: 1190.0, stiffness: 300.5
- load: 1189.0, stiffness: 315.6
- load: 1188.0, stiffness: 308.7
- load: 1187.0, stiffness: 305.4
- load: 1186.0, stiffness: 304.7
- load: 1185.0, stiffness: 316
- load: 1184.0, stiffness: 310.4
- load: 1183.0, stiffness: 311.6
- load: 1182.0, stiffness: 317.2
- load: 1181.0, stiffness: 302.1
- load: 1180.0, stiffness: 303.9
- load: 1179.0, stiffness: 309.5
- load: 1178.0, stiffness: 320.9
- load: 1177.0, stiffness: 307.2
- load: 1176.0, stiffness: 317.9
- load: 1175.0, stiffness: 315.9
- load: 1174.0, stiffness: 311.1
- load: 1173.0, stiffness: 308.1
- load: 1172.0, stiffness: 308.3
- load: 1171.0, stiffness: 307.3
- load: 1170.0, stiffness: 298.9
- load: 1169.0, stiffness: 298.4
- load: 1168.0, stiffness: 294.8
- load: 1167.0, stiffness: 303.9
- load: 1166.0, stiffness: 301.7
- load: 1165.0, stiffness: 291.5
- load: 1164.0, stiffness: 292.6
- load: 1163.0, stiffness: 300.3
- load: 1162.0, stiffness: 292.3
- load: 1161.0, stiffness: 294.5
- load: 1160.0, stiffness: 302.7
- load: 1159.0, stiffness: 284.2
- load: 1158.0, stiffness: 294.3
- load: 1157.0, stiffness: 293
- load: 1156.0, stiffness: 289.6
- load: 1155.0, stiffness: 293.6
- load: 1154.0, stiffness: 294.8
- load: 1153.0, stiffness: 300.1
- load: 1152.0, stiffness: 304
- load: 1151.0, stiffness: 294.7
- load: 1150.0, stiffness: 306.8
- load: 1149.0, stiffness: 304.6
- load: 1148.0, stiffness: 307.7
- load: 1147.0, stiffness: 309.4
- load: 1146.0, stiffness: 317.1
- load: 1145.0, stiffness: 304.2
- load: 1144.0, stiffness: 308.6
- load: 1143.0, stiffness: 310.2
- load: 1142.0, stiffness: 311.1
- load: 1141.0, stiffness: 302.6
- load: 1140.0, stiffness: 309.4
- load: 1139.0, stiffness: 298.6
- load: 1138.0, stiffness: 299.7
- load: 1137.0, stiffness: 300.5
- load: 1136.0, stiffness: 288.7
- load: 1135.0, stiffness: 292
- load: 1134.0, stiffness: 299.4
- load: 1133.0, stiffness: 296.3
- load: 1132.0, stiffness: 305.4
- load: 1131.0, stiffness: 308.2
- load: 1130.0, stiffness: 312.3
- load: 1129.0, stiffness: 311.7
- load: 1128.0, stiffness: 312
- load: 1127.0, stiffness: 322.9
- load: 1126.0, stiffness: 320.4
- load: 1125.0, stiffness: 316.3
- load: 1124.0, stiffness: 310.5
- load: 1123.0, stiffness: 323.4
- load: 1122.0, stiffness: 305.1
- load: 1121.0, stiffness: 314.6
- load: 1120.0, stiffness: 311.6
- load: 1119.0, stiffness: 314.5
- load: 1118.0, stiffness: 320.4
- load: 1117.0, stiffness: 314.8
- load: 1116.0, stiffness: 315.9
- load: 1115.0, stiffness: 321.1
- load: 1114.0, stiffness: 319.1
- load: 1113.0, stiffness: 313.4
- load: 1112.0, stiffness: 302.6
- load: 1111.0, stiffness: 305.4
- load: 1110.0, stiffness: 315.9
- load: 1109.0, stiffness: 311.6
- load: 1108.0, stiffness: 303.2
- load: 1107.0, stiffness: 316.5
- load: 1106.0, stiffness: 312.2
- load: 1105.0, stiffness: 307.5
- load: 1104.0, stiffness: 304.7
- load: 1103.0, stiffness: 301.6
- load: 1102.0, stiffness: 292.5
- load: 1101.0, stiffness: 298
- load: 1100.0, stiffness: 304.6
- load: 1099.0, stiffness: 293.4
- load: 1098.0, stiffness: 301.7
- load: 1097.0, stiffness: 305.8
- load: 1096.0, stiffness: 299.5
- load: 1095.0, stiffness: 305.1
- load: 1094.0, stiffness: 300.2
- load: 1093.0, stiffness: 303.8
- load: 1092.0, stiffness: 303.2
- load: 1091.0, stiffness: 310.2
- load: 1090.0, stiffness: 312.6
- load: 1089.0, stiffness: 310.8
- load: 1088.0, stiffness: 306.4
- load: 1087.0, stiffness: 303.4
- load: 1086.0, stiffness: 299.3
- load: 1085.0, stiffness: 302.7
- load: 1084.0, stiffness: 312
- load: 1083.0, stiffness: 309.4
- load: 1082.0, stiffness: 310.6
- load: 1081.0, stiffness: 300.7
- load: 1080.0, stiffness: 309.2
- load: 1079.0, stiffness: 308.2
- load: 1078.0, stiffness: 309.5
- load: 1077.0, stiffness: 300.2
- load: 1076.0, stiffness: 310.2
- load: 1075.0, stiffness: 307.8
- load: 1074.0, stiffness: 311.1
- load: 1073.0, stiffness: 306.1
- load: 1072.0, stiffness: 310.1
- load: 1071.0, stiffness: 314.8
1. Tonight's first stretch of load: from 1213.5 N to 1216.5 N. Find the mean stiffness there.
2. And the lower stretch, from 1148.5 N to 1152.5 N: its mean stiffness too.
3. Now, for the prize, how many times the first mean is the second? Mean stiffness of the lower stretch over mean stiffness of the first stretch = 1.08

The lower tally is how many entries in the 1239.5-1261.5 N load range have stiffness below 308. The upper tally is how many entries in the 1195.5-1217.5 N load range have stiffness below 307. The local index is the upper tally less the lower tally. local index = 22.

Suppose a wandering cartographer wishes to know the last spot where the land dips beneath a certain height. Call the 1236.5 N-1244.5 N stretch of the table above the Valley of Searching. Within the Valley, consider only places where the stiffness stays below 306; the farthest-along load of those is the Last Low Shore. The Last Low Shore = 1239.0 N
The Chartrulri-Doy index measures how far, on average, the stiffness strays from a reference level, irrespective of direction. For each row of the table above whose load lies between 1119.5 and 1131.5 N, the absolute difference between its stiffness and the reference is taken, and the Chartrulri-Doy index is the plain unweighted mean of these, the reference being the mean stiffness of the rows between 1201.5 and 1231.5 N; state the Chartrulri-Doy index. 25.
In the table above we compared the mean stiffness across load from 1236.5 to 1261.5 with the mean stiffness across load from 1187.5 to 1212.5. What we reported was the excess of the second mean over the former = -25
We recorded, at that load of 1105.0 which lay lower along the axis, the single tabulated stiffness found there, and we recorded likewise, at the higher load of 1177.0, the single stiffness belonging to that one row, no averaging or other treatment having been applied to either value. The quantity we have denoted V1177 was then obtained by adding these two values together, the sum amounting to 615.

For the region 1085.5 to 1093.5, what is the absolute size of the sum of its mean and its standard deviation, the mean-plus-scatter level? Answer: 311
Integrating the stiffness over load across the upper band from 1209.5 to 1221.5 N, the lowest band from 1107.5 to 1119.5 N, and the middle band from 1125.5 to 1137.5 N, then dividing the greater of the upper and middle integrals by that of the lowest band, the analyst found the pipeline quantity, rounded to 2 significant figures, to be 0.98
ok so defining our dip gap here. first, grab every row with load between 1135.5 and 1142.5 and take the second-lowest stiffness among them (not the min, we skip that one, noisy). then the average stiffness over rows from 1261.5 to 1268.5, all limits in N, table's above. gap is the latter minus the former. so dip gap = 14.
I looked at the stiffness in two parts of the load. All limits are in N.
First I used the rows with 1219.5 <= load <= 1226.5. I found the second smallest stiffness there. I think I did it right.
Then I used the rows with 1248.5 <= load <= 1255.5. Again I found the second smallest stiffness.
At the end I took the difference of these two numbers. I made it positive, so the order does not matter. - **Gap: 42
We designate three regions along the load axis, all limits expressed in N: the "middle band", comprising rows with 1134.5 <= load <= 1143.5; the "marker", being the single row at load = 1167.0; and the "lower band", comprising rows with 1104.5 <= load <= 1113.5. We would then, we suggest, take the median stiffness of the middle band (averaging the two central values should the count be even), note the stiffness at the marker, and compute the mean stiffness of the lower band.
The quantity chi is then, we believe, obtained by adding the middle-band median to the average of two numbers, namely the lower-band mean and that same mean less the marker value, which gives 458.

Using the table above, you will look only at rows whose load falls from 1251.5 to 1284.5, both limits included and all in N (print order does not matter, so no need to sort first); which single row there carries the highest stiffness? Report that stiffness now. 337.3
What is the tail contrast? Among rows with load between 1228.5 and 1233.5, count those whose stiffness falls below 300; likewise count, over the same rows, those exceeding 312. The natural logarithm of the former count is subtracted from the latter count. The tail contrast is -1.39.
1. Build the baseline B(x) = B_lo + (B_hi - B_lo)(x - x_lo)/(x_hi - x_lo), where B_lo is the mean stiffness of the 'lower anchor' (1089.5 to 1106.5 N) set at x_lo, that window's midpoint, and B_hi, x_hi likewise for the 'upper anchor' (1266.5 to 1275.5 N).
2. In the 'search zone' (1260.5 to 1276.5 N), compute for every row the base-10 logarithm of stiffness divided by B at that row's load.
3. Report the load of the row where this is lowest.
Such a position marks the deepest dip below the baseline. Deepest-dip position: 1274.0 N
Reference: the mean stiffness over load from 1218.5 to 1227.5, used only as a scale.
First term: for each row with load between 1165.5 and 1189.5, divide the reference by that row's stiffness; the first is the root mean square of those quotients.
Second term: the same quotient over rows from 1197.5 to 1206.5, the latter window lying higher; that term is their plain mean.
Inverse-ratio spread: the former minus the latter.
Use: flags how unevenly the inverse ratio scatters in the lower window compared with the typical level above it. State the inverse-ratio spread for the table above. -0.043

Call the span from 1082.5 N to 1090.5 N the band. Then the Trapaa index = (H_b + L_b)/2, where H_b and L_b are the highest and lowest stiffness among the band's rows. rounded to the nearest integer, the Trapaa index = 306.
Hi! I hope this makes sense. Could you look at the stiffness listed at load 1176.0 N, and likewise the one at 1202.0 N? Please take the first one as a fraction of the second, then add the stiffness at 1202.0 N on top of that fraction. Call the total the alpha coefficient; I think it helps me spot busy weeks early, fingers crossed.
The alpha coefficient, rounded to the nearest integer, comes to 287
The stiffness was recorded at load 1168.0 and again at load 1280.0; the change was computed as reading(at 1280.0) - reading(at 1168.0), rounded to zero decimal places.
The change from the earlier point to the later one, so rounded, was 20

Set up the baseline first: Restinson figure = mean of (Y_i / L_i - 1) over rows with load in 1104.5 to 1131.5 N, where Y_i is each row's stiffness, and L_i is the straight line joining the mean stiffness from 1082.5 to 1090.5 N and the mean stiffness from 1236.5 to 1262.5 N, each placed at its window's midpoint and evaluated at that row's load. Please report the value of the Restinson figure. 0.011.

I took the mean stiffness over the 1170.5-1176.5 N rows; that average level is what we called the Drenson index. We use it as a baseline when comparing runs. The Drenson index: 311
